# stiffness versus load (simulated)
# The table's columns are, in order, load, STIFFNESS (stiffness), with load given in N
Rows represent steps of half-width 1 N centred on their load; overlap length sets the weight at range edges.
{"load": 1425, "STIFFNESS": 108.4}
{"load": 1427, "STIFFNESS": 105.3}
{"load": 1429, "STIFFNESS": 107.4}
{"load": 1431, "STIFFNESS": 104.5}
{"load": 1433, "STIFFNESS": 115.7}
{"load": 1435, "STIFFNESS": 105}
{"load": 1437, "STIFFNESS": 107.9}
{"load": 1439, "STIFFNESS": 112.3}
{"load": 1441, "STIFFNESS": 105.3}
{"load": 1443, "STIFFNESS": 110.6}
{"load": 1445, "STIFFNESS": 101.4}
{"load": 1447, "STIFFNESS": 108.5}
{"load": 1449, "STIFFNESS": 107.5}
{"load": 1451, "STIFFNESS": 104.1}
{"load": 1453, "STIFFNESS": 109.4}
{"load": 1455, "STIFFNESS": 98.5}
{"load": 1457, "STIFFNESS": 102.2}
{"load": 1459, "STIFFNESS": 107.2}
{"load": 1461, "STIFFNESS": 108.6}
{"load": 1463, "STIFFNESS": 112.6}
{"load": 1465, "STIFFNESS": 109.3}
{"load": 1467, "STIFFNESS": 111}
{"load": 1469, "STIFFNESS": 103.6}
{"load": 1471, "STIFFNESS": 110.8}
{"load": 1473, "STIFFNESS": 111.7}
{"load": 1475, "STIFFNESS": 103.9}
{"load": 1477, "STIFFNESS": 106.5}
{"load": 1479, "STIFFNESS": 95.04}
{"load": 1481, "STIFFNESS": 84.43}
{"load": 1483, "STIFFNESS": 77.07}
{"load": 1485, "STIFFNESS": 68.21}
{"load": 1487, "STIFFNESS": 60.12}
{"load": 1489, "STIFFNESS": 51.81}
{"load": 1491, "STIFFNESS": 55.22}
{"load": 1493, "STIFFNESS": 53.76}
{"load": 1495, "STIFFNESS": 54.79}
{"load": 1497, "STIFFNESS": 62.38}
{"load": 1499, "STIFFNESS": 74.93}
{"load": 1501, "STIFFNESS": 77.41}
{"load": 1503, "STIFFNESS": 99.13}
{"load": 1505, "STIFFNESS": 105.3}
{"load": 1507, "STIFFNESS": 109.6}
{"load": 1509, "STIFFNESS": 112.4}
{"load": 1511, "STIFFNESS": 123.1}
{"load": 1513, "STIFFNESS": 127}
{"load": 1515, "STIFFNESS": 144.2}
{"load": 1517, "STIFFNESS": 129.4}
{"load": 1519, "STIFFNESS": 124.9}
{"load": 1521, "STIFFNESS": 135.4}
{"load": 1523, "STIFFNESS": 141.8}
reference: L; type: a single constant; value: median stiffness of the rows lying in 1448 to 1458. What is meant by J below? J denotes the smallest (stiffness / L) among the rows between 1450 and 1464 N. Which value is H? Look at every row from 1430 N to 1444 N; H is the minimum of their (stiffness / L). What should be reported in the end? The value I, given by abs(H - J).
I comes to 0.06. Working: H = 1.00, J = 0.95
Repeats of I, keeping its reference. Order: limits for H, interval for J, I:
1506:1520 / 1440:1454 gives 0.08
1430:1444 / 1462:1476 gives 0.01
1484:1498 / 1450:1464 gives 0.45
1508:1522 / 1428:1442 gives 0.08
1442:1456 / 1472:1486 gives 0.29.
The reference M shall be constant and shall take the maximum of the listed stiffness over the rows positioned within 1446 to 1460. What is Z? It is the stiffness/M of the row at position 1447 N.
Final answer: 0.99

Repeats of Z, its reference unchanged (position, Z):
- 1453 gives 1.00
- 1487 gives 0.55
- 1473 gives 1.02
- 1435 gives 0.96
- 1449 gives 0.98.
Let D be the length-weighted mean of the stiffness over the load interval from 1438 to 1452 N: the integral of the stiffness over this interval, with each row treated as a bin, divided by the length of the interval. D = 107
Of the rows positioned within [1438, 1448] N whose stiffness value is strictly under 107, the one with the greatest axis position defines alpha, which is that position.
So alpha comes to 1445 N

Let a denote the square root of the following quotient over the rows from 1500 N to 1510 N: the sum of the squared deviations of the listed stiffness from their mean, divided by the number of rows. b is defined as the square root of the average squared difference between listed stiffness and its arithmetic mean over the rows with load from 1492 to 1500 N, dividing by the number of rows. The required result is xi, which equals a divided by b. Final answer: 1.5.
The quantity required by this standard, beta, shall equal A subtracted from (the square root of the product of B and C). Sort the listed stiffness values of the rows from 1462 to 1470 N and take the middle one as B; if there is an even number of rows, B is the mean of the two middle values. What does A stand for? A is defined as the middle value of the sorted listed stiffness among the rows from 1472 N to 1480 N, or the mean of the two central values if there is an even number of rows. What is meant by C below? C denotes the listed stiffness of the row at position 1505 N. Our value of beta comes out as 2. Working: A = 105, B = 110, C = 105.3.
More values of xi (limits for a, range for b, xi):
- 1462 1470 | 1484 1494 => 0.6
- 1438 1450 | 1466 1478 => 1.0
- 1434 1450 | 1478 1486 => 0.3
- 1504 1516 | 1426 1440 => 3.4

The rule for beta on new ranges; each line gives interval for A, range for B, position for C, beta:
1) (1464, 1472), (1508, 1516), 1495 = -27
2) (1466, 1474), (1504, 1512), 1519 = 7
